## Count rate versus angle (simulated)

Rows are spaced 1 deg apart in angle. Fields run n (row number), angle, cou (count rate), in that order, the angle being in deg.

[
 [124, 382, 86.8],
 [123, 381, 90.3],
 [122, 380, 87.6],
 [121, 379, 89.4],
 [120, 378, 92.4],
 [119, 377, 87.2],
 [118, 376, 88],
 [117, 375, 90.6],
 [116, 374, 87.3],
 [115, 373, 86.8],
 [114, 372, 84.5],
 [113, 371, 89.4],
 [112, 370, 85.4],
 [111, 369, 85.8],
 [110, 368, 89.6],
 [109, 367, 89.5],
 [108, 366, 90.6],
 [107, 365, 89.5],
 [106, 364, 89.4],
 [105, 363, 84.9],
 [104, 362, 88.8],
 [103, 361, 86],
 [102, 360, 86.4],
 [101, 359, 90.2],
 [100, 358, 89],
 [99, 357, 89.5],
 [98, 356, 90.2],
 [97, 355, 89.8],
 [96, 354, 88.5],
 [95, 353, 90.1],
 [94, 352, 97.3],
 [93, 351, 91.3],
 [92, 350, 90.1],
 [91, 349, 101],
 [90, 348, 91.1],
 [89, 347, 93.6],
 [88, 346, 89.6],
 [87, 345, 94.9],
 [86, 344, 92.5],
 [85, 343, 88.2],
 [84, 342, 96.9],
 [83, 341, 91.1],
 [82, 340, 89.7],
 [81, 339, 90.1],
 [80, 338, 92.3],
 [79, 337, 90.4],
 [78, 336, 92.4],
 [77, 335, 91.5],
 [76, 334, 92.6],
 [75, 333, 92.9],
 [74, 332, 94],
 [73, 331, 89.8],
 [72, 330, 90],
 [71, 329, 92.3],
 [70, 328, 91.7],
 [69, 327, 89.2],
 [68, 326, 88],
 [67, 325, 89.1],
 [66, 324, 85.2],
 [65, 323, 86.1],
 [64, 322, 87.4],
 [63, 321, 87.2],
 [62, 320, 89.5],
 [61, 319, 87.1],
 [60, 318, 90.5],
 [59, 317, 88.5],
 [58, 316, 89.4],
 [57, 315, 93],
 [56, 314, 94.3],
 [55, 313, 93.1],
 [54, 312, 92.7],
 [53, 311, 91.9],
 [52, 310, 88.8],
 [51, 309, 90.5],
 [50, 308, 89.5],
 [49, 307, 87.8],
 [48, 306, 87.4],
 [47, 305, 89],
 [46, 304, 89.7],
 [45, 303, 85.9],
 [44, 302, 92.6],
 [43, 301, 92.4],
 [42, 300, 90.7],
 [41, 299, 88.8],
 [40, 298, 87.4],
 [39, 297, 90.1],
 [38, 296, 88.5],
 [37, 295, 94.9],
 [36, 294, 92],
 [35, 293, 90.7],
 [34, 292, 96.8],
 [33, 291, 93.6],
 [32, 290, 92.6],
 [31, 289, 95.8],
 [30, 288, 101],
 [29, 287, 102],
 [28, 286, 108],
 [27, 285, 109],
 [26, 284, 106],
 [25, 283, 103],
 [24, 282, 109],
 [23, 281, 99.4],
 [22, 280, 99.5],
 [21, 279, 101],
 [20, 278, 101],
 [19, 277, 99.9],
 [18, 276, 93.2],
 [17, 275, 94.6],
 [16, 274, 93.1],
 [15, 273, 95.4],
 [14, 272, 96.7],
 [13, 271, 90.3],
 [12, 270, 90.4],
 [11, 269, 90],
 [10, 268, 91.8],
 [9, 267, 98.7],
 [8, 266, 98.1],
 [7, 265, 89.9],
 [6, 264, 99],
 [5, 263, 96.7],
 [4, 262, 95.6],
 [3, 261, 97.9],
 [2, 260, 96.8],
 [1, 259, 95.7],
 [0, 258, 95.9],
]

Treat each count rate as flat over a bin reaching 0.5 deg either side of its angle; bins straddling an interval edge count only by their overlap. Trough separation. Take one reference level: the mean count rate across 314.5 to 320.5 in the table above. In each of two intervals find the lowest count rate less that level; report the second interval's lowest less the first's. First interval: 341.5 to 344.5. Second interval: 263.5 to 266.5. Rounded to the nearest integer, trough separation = 2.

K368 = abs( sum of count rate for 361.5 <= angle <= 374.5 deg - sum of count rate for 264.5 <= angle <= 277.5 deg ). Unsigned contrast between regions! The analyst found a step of 81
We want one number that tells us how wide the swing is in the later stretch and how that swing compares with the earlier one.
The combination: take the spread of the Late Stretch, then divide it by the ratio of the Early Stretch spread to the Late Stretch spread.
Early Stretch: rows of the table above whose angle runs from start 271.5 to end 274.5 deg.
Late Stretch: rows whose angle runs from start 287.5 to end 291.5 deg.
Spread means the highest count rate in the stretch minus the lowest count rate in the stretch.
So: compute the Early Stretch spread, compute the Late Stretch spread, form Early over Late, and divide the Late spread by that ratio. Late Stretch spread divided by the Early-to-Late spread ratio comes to 19.6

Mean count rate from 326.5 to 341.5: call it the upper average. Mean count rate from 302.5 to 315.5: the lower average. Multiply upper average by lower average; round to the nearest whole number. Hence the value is 8245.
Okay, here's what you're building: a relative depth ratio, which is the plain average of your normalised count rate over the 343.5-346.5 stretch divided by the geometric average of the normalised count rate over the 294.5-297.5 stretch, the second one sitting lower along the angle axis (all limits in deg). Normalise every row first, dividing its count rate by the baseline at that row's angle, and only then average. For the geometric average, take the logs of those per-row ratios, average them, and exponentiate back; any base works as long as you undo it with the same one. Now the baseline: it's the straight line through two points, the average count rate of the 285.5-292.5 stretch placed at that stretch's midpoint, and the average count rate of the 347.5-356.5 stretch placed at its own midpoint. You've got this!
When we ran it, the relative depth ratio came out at 1.07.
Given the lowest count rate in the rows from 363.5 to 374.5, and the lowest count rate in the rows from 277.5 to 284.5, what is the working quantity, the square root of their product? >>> 92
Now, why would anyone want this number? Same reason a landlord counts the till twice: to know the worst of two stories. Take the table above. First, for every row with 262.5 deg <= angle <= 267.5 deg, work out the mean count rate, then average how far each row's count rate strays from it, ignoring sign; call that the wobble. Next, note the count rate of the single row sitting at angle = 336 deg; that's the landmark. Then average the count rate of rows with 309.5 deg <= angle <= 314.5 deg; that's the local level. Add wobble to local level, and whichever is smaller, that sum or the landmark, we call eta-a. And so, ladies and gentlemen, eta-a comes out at 92.4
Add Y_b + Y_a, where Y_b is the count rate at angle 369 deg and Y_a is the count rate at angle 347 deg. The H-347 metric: 179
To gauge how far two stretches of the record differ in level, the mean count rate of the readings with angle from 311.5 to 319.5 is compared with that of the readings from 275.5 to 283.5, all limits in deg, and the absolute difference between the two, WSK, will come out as 10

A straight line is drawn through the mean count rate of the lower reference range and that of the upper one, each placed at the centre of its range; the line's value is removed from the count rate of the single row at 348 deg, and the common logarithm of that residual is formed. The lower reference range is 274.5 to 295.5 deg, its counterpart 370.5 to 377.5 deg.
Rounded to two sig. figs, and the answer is -1.3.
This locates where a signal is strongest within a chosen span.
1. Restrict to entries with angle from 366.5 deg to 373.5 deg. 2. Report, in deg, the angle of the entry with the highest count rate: 368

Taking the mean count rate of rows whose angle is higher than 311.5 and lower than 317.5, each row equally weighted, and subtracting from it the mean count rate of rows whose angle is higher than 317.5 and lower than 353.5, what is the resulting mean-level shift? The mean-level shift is 0.8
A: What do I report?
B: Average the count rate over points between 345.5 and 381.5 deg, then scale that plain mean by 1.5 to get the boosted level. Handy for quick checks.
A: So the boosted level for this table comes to 134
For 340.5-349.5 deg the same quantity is 140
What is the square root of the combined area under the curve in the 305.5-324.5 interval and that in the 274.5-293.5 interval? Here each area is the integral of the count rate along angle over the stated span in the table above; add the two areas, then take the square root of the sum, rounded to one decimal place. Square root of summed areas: 60.0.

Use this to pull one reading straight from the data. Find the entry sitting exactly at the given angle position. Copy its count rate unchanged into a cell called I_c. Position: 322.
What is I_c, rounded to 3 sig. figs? 87.4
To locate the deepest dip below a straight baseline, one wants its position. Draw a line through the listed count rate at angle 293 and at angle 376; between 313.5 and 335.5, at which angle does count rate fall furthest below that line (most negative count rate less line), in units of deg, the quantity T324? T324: 324 deg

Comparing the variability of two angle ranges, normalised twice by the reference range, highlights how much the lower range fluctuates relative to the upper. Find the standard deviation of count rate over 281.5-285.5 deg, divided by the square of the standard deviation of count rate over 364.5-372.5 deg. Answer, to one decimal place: 0.5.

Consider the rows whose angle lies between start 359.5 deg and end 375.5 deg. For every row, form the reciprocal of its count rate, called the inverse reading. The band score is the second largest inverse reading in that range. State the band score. 0.0118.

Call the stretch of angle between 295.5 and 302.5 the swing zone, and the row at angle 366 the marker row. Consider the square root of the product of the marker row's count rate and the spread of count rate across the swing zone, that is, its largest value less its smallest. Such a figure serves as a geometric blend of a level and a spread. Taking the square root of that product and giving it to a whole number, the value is 22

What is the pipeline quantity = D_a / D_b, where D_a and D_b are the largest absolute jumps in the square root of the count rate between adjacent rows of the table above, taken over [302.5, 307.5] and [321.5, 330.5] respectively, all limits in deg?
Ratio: 1.0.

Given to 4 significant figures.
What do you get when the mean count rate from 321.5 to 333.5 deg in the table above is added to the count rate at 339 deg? 179.7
